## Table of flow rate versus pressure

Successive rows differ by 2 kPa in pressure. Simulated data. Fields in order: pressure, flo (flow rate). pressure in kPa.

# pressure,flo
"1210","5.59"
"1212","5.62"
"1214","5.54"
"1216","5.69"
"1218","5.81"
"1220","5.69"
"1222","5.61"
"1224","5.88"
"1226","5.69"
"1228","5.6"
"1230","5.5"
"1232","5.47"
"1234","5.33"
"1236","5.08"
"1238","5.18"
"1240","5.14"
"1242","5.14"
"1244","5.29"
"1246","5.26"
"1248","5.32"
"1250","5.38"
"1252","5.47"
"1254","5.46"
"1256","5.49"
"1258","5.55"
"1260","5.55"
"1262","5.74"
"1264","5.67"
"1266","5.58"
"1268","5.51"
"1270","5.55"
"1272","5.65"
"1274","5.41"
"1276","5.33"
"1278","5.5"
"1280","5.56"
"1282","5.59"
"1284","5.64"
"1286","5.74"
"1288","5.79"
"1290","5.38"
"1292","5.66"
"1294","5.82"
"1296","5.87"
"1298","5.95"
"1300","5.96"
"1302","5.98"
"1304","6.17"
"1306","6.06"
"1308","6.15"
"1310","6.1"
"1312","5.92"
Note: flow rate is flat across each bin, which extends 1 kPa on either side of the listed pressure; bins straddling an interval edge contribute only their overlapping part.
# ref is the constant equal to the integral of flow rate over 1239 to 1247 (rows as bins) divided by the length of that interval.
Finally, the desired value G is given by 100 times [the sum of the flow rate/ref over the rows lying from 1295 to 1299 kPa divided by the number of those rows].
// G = 113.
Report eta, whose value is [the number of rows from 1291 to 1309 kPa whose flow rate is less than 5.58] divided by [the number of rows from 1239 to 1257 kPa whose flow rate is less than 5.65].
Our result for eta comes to 0.0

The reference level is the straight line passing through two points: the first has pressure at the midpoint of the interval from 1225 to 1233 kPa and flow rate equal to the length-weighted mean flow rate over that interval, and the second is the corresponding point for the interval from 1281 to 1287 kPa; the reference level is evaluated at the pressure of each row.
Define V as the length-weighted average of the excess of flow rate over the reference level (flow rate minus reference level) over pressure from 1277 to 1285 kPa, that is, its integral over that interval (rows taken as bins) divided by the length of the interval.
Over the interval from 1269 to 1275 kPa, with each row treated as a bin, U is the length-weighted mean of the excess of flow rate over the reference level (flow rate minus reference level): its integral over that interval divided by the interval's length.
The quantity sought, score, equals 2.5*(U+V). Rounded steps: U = -0.10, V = -0.1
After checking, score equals -0.4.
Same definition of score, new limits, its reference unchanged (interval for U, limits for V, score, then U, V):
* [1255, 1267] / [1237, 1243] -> -1.1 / -0.02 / -0.4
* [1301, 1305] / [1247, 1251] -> 0.3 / 0.39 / -0.2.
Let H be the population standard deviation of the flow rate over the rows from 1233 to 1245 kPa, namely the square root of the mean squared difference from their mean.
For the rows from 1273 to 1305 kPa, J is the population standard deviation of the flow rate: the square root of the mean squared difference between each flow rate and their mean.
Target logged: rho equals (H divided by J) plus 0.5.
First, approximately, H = 0.088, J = 0.23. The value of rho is 0.9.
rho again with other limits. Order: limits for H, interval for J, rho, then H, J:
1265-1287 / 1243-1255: 1.8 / 0.108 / 0.08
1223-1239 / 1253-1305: 1.7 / 0.247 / 0.20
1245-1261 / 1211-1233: 1.3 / 0.099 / 0.12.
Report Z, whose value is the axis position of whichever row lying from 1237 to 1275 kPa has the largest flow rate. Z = 1262 kPa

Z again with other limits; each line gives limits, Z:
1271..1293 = 1288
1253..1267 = 1262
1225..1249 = 1226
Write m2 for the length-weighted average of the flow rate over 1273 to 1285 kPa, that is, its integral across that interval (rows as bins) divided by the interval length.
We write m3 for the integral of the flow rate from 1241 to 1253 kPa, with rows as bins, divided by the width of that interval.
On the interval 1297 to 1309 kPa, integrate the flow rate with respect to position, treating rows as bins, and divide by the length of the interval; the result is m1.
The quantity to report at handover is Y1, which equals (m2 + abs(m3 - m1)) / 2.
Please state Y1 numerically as 3.1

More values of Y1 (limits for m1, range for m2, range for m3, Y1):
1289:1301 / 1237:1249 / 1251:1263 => 2.7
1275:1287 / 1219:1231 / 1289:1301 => 2.9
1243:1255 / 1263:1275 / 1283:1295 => 2.9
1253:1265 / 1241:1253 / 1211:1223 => 2.7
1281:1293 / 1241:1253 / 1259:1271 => 2.7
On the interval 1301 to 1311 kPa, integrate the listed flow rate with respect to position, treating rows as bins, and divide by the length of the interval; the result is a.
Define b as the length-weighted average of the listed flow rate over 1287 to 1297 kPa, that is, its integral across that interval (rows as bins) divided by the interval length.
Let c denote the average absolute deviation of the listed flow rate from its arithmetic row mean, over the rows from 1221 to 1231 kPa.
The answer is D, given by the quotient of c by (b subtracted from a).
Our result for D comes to 0.27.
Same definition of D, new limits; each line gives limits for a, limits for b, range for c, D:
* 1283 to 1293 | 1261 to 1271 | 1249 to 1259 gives 1.25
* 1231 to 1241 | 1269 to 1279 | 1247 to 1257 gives -0.24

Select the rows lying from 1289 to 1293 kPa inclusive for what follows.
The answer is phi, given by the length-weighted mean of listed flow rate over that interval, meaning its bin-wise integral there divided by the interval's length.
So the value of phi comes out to 5.52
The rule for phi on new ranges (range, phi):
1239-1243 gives 5.14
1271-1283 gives 5.51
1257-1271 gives 5.59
